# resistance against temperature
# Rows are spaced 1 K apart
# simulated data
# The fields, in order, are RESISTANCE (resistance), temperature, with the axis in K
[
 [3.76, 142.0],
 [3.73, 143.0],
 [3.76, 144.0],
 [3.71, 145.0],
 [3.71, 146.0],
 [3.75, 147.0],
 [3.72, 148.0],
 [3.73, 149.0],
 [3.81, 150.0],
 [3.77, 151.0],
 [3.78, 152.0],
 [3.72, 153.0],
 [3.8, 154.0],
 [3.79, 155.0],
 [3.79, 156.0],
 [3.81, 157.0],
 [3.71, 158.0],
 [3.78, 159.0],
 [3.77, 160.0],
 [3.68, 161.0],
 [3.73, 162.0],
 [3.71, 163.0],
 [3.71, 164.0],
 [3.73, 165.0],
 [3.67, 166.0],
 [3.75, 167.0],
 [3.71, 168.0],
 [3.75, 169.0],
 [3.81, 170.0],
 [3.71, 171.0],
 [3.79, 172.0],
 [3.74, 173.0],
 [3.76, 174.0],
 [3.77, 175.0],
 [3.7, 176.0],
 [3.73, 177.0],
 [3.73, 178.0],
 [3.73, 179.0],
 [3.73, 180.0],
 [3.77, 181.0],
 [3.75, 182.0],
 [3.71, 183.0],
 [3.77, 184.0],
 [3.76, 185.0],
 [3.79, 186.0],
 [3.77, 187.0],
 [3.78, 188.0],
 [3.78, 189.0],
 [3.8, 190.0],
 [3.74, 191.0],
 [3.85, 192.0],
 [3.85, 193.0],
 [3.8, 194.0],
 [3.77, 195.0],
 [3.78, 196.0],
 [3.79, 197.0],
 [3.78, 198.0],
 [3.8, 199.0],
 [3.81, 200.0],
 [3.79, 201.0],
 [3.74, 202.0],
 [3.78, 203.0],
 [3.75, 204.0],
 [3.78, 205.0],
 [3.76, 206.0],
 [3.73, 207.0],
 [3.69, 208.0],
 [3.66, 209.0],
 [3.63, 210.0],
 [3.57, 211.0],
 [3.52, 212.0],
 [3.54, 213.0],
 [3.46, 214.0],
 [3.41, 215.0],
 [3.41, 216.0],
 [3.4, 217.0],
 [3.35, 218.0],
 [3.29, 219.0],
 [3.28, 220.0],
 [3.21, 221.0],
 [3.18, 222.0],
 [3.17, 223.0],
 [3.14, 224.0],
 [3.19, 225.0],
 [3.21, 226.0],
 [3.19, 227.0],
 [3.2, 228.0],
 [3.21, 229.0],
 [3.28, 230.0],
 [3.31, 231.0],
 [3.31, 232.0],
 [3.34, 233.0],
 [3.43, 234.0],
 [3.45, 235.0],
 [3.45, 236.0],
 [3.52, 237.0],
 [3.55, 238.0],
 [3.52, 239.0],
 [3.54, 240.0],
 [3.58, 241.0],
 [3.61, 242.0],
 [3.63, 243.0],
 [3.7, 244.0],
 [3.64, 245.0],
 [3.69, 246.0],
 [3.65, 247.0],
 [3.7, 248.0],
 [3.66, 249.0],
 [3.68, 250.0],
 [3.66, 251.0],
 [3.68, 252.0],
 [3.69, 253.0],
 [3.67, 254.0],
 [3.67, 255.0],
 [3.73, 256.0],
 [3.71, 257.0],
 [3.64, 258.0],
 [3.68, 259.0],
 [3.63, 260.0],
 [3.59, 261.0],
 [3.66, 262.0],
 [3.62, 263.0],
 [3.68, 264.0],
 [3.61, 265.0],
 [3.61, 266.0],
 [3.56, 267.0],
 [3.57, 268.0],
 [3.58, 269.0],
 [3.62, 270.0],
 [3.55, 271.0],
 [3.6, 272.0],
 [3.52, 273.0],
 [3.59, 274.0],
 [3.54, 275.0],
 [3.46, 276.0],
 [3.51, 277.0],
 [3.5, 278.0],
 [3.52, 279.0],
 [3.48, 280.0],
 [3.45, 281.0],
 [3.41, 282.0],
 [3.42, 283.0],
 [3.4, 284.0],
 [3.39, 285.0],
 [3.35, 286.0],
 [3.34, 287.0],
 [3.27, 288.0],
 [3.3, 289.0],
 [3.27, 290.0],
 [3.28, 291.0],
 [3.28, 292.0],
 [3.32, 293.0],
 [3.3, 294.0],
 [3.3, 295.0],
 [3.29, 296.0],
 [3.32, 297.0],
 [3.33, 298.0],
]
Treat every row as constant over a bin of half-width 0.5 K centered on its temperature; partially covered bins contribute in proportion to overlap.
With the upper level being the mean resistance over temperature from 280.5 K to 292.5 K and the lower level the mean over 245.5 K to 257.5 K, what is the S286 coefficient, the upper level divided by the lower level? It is 0.91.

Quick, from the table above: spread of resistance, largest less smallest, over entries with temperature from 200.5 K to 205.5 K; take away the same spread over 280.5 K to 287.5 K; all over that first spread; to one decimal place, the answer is -1.2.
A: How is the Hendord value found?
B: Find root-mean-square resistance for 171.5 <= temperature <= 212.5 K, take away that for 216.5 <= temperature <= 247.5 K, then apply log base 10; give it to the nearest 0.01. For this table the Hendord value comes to -0.45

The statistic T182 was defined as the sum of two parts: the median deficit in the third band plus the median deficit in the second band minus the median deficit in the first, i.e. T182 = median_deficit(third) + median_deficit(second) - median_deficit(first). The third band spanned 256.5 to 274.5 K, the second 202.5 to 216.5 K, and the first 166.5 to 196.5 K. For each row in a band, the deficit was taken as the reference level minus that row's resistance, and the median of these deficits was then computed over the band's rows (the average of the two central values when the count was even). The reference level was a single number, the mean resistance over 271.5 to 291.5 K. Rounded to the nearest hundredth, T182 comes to -0.06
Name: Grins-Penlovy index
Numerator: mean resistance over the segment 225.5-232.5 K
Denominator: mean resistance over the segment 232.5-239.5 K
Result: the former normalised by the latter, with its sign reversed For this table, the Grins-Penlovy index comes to -0.94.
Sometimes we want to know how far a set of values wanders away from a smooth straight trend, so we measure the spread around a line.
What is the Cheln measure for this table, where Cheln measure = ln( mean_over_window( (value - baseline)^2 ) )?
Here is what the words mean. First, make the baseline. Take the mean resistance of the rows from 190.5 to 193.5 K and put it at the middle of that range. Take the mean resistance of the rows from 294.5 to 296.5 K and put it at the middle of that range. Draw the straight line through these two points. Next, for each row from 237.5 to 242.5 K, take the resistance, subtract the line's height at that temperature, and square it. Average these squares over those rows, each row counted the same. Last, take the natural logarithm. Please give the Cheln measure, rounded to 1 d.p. -6.5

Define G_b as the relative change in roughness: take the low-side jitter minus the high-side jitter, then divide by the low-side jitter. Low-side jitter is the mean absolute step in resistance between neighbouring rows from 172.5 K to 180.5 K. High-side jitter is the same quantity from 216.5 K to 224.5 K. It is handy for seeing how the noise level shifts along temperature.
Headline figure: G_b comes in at -1.00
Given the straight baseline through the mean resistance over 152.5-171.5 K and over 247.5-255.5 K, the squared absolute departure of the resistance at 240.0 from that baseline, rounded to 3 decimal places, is 0.021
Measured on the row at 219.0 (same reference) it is 0.169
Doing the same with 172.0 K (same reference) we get 0.003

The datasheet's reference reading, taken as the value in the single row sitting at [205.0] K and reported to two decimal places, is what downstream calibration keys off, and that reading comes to 3.78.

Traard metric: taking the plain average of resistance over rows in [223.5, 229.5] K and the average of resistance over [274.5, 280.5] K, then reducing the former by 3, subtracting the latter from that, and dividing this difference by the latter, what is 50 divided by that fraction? -52.9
